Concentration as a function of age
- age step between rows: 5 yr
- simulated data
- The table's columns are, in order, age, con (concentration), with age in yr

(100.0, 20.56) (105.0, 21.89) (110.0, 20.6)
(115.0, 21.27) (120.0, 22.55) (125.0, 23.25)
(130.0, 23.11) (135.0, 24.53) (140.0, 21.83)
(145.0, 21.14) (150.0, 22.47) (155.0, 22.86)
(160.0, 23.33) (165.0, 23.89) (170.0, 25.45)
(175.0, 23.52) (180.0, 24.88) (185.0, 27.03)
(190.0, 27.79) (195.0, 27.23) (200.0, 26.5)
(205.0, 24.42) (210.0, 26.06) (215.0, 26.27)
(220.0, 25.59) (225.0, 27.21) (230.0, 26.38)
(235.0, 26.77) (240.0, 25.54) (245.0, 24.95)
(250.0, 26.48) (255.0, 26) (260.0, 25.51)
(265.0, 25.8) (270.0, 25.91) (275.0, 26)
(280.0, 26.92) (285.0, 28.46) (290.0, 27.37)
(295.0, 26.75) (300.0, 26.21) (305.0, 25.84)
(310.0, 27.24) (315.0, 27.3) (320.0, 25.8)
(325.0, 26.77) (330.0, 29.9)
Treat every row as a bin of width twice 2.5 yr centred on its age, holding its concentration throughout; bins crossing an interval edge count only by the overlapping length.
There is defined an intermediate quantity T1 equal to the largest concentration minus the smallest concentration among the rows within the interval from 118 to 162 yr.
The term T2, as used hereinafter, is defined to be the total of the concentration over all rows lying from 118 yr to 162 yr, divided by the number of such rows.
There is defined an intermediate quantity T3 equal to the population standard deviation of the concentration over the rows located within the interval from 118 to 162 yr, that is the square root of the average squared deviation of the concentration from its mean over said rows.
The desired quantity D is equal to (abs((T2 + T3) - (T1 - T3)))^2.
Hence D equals 450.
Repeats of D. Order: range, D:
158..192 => 571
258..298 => 650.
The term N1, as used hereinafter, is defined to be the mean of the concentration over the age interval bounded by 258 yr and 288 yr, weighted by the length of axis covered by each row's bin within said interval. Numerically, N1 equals 26.5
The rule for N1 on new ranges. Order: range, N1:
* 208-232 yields 26.3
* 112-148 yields 22.5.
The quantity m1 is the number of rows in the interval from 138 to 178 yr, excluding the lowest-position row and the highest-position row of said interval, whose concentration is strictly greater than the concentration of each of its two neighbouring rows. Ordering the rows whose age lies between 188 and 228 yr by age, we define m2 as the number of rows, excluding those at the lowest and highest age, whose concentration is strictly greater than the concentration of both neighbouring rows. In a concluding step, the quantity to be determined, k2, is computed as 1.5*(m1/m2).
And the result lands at 1.5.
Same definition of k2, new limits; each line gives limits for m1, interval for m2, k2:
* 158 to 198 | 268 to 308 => 3.0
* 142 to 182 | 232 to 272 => 1.5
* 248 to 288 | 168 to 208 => 0.0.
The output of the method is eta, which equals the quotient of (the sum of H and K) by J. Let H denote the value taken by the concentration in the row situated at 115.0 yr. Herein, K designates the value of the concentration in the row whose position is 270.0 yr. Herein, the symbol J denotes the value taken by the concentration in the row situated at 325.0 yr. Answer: 1.76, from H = 21.27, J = 26.77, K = 25.91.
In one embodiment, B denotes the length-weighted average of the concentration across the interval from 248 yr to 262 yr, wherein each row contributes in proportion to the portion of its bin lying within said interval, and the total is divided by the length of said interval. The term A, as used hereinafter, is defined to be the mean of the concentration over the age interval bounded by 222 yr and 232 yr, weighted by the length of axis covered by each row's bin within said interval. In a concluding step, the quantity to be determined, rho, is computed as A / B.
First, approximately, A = 26.8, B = 26.0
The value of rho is 1.03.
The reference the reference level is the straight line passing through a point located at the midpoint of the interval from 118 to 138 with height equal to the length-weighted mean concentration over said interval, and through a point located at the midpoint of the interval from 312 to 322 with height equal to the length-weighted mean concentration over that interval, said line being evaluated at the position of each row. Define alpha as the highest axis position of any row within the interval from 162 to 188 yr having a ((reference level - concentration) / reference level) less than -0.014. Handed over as 185.0 yr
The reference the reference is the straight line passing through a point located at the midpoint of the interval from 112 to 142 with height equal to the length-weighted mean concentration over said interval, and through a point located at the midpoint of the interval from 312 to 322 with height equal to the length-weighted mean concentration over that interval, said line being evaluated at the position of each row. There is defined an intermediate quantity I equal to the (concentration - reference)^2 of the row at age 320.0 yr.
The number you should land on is 0.78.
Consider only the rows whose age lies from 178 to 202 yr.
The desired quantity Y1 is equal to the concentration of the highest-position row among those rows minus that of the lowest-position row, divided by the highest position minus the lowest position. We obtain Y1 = 0.08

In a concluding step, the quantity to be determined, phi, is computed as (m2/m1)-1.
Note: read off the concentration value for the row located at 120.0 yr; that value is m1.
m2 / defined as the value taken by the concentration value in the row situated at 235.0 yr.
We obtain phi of 0.2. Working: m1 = 22.55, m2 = 26.77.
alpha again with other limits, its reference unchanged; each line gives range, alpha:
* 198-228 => 225.0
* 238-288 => 285.0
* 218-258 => 255.0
